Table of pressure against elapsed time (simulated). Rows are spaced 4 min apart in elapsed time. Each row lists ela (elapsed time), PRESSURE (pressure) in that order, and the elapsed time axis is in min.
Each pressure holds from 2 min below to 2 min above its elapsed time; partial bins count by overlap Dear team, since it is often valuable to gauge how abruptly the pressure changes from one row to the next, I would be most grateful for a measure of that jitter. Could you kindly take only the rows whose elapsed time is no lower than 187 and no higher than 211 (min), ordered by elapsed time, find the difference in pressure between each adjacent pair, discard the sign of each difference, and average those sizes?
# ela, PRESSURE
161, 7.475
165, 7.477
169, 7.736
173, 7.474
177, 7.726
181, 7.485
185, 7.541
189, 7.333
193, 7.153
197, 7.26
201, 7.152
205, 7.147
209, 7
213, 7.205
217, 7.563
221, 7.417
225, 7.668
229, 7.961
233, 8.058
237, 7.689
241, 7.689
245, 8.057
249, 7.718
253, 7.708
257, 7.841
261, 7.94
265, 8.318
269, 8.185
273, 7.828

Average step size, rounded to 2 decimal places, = 0.11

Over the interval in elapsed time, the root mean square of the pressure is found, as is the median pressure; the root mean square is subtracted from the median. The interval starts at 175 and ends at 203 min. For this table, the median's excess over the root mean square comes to -0.048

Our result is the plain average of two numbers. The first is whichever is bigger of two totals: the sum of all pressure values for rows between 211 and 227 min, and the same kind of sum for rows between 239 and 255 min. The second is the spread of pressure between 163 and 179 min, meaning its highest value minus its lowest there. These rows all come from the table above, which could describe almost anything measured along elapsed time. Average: 15.7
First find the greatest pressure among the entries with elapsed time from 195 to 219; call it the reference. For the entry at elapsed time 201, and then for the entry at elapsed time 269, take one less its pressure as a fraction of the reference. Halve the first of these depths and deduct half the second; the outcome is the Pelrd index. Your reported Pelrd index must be 0.068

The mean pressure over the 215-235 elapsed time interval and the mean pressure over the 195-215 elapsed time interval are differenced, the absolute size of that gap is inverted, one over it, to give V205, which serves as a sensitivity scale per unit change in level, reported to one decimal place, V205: 1.7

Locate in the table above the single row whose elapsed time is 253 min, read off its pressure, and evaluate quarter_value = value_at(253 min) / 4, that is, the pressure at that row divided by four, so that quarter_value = 1.93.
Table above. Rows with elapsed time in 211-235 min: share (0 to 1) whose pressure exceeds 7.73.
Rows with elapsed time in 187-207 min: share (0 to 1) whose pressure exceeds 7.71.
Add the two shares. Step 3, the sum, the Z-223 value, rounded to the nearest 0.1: 0.3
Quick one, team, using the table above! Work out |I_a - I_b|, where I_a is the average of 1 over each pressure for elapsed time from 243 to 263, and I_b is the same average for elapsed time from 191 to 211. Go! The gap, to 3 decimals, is 0.013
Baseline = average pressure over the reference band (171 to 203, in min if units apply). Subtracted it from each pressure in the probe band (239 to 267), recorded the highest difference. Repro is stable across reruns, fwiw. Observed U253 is 0.93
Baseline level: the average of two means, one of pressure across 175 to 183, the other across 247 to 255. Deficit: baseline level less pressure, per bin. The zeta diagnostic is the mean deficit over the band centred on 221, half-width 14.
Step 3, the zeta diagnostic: 0.11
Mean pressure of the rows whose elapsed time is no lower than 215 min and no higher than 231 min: 7.7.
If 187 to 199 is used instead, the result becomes 7.2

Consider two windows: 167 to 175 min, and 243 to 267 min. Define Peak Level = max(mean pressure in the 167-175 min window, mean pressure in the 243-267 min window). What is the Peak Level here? 7.93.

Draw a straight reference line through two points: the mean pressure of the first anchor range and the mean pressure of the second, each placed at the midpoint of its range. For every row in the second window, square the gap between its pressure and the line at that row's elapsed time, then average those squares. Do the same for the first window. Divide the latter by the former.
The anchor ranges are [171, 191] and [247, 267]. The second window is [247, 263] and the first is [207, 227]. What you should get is 11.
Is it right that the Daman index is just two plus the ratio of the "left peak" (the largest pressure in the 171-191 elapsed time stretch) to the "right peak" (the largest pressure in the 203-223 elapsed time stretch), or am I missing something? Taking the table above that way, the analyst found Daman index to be 3.02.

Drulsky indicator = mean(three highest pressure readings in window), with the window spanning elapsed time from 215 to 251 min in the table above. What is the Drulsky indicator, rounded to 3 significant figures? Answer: 8.03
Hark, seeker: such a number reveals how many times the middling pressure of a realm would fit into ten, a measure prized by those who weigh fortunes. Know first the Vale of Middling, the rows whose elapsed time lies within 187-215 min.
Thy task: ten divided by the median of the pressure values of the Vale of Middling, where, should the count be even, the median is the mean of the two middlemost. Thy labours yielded 1.40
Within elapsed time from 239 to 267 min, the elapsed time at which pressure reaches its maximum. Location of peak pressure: 265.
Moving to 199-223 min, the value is 217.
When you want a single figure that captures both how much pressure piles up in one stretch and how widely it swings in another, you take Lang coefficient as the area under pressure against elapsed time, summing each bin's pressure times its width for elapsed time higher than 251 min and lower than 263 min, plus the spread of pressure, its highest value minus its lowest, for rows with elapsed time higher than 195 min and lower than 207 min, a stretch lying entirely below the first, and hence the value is 94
